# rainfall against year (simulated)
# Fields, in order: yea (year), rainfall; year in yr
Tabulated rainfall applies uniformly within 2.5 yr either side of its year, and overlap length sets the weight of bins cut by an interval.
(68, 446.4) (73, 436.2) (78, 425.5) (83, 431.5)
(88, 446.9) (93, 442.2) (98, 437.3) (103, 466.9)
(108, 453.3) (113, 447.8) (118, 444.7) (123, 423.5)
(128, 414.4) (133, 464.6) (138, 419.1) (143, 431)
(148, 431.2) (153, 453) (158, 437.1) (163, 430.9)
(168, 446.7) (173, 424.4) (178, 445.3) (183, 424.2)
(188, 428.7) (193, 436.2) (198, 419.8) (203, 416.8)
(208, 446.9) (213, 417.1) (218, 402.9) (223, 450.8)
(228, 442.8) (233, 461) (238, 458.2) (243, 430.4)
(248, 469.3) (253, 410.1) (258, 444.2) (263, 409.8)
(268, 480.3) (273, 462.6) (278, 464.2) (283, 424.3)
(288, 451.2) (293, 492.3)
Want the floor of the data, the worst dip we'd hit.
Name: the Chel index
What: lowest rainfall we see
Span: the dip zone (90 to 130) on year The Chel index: 414.4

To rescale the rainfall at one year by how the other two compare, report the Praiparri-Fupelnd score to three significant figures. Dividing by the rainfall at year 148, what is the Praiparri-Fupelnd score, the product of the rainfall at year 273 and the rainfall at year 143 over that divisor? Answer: 462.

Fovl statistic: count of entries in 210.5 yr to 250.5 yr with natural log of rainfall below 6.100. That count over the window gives 4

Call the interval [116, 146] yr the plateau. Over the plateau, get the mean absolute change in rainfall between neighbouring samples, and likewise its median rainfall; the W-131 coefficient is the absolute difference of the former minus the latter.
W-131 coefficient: 400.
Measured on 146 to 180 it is 420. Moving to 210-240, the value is 429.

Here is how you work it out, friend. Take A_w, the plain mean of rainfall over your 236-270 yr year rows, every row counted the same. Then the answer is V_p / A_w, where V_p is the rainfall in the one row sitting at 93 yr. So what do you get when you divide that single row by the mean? 1.00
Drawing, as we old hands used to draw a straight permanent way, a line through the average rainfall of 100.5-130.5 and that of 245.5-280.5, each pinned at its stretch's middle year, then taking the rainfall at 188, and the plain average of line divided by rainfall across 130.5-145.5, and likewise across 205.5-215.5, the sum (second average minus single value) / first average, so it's -422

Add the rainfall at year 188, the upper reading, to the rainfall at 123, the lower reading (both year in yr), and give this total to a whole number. 852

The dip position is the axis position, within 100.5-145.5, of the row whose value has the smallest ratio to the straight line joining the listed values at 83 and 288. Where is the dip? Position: 128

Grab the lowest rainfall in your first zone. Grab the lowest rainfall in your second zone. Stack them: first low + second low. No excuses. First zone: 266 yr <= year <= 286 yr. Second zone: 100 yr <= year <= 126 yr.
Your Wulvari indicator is 848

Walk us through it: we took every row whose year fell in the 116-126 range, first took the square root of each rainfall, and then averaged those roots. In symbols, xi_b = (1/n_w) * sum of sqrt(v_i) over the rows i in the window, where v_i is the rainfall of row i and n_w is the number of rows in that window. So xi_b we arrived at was 20.8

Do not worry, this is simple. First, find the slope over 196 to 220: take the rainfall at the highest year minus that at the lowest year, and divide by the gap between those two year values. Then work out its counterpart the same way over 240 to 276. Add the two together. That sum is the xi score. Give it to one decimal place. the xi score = 0.2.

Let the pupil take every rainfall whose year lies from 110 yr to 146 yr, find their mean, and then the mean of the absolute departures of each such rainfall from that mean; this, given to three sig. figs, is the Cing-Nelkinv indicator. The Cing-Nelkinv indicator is 14.9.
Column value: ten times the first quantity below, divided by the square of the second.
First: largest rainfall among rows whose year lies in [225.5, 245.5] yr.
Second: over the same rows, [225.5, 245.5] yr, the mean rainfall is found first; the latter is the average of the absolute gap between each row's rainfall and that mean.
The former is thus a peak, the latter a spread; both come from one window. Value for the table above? 35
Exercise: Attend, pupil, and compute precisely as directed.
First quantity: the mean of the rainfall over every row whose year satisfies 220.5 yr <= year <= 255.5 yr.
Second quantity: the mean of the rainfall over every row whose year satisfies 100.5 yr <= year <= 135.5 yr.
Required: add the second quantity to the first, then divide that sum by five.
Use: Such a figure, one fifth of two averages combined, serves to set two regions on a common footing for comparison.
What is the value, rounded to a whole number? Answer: 178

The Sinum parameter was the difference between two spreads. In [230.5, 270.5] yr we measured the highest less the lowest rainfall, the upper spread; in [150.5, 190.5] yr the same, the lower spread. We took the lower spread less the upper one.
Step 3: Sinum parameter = -42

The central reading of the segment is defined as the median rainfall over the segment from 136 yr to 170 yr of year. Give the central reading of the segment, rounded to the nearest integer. 431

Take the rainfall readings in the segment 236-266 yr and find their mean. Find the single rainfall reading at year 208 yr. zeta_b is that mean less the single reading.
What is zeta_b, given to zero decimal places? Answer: -10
